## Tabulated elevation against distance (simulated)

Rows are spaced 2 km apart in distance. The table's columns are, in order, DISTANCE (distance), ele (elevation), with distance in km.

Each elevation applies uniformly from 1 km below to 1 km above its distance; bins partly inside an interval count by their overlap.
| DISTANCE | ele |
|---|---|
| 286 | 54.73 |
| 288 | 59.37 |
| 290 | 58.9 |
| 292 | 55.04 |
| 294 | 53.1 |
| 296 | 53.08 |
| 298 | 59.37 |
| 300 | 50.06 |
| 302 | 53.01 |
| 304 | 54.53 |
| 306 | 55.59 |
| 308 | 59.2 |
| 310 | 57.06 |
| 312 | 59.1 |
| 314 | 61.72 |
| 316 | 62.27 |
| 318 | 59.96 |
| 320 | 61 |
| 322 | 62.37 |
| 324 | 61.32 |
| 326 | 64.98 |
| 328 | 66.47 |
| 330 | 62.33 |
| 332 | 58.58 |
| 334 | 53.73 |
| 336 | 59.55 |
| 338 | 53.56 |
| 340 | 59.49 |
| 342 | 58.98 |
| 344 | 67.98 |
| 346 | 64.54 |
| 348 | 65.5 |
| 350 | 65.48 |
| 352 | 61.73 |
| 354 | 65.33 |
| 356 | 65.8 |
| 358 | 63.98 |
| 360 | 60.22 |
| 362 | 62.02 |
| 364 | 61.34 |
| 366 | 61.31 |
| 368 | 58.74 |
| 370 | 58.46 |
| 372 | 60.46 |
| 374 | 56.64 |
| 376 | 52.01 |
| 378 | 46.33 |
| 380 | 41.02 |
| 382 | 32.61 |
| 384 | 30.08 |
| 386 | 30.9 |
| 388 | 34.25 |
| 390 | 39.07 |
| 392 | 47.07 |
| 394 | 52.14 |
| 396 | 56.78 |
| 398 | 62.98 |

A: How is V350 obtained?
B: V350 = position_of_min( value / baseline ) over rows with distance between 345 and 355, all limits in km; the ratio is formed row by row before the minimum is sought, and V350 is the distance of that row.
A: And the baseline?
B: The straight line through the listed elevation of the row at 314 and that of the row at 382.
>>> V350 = 346 km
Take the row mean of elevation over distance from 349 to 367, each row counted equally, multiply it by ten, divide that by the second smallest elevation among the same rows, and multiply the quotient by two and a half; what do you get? 25.7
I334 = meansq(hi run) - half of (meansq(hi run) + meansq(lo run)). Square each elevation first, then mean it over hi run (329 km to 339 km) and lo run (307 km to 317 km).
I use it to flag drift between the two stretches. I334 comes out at -132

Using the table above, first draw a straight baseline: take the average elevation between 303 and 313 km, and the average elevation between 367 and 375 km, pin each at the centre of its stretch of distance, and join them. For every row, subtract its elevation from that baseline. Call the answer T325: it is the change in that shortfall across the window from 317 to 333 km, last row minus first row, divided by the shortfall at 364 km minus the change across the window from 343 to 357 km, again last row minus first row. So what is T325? -0.317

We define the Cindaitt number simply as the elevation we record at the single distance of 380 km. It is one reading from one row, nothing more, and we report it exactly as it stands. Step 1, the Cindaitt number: 41.02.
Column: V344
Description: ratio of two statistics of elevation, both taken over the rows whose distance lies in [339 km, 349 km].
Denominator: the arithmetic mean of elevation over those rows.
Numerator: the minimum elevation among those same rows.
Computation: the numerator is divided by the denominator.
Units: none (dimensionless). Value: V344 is 0.93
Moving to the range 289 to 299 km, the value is 0.95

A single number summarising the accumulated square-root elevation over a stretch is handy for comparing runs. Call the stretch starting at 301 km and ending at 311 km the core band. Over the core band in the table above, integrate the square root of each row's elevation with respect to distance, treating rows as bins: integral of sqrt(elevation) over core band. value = 75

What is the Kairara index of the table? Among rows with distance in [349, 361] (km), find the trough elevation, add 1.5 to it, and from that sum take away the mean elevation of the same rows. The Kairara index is -2.0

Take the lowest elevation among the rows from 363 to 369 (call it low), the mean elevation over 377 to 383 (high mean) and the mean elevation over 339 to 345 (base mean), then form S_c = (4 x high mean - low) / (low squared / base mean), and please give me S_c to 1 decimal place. 1.8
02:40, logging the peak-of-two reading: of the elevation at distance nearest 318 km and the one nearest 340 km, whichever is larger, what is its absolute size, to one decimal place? 60.0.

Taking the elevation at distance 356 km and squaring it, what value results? 4330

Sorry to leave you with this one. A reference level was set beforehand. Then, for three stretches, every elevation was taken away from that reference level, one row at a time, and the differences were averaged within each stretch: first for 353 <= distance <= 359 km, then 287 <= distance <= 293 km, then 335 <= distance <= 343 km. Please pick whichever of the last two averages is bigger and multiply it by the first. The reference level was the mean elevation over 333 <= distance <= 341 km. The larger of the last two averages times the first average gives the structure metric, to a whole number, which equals 10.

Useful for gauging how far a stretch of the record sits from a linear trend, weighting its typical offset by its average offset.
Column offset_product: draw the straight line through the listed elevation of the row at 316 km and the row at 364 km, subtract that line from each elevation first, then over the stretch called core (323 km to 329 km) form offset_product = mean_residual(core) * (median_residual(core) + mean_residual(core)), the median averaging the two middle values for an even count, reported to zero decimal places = 11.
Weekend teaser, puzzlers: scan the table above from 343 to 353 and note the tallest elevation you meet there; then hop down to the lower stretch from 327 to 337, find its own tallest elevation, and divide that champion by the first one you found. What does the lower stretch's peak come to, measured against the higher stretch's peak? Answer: 0.98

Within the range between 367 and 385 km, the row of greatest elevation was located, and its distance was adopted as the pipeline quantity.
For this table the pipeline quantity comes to 372 km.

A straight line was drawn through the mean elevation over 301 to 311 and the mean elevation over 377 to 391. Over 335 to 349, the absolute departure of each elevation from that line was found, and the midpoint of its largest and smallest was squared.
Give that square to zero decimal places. 187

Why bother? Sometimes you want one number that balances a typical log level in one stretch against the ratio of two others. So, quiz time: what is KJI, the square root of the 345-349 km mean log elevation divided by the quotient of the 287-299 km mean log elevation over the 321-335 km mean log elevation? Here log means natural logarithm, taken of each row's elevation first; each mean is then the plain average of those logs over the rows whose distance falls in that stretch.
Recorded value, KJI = 2.06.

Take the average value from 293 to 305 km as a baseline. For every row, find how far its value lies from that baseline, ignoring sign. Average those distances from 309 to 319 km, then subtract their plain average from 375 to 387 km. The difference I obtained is -9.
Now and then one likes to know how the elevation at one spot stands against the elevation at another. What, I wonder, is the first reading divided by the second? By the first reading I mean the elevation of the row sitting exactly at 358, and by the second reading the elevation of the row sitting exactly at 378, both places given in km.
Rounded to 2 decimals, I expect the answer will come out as 1.38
